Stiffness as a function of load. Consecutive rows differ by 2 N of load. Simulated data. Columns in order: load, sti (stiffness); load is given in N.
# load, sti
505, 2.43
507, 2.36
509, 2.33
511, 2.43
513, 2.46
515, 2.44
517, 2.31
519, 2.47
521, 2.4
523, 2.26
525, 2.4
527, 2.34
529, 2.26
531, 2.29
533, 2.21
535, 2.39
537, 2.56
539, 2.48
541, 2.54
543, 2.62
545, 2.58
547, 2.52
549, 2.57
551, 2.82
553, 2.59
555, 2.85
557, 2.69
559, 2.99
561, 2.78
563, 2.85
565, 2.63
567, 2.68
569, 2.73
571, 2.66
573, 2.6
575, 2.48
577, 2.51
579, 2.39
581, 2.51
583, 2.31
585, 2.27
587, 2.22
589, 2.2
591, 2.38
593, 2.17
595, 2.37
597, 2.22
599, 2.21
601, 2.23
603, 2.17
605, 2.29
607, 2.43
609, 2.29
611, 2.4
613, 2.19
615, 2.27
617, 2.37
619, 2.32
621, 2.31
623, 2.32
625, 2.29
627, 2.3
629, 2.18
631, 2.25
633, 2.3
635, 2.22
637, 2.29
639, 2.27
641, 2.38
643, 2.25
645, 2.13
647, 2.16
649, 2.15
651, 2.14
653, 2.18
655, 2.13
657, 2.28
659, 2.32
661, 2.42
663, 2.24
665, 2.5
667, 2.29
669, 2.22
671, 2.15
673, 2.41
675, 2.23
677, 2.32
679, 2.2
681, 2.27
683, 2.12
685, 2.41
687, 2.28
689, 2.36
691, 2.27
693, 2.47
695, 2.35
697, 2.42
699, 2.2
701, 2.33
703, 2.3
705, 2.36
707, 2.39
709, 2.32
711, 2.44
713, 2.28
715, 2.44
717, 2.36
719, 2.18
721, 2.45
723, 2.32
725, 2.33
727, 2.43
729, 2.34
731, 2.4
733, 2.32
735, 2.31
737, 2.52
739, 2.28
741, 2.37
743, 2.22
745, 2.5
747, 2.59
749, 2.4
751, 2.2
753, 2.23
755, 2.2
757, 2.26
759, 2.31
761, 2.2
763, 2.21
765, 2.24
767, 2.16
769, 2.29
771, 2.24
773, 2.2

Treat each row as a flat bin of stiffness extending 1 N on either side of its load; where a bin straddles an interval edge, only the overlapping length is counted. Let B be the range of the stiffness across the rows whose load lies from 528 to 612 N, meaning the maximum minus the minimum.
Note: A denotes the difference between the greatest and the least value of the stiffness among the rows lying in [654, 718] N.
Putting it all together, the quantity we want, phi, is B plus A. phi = 1.20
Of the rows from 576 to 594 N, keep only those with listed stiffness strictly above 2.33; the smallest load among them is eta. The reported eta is 577 N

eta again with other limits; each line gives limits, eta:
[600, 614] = 607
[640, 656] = 641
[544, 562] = 545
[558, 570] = 559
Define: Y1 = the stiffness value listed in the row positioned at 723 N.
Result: 2.32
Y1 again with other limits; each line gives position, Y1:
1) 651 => 2.14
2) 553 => 2.59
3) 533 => 2.21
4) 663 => 2.24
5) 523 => 2.26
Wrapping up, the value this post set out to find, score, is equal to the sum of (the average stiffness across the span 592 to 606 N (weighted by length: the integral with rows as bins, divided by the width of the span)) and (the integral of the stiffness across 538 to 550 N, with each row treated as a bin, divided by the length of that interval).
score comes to 4.79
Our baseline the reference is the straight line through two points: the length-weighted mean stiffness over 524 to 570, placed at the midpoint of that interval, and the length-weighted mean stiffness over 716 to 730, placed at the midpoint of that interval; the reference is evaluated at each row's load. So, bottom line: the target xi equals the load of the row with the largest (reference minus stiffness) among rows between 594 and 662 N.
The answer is 603 N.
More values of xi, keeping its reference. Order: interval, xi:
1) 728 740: 739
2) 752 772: 767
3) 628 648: 645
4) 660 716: 683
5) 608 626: 613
